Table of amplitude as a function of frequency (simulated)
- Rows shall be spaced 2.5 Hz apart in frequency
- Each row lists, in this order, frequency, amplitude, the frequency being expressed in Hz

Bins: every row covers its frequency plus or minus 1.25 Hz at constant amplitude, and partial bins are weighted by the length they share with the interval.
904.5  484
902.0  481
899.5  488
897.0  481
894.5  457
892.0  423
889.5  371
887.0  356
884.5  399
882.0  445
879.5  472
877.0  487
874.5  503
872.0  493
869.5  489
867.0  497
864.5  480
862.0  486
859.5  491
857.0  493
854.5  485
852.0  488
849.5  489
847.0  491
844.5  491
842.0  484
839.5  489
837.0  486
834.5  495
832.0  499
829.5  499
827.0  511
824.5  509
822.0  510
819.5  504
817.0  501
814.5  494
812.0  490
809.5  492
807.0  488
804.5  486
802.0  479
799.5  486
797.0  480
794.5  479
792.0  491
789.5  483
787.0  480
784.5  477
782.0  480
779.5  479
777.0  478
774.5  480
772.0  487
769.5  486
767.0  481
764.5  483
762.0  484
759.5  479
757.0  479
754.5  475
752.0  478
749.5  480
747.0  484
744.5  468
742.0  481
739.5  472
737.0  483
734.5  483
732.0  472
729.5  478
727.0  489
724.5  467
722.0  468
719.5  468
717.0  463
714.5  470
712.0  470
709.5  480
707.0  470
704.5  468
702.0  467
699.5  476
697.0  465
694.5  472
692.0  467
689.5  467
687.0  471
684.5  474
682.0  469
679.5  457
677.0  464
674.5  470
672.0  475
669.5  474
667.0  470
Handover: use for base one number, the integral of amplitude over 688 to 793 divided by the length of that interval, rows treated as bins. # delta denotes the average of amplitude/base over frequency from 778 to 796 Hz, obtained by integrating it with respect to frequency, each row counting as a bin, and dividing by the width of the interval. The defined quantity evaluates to 1.01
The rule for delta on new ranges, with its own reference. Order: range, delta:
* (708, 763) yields 1.00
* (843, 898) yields 0.98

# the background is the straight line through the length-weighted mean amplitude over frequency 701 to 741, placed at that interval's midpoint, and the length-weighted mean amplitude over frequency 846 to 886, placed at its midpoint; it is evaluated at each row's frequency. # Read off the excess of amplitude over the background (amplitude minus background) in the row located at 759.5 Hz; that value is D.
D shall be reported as 4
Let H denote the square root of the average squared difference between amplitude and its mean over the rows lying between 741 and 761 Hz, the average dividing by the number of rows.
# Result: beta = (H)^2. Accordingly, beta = 20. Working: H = 4.5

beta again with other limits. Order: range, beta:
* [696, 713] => 24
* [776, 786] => 1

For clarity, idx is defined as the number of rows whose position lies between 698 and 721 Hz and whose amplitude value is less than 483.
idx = 9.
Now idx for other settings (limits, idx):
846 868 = 1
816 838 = 0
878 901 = 8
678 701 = 9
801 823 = 1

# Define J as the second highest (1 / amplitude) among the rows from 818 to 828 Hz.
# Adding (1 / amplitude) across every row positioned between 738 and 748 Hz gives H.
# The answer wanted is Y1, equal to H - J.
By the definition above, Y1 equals 0.006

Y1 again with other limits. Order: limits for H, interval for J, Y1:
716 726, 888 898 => 0.006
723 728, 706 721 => 0.002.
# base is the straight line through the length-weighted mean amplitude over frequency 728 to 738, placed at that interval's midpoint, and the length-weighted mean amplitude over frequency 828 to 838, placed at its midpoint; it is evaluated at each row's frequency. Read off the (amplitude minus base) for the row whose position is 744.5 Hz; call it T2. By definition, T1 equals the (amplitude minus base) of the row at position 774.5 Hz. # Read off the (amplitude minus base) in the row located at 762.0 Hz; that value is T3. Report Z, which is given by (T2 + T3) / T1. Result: 2.19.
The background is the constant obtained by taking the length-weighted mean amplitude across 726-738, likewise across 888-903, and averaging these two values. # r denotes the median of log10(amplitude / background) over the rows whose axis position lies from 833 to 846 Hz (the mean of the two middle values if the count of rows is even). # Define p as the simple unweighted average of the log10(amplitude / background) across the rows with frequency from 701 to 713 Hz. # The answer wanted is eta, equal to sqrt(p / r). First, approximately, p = 0.006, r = 0.0224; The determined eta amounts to 0.5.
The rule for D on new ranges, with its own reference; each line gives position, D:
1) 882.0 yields -35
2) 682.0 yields -2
